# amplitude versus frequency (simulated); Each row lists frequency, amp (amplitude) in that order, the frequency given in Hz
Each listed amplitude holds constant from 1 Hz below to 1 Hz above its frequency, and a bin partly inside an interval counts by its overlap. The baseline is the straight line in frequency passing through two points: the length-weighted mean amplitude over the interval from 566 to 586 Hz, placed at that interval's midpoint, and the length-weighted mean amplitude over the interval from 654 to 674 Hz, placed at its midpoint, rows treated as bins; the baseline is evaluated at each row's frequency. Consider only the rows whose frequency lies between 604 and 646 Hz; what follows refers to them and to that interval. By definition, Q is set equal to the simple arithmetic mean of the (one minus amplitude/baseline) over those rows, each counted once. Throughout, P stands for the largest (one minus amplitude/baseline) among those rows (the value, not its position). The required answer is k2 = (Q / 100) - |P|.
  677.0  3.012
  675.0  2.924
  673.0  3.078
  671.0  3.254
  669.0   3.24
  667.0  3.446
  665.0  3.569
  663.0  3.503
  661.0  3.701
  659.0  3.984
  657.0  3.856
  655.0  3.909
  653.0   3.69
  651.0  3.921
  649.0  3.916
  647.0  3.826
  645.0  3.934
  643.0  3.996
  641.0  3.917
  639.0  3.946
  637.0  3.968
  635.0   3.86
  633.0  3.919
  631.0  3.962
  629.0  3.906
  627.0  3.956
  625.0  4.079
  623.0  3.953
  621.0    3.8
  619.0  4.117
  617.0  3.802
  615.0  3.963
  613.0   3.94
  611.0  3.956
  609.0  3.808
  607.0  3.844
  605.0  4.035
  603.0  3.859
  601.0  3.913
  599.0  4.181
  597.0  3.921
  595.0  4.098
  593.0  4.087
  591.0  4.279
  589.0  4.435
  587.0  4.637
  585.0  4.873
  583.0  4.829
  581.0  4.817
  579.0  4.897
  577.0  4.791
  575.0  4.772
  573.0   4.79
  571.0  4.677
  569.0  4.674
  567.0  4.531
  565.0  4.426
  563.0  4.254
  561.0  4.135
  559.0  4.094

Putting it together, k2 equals -0.116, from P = 0.117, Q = 0.036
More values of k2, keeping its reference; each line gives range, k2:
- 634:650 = -0.024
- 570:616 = -0.124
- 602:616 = -0.121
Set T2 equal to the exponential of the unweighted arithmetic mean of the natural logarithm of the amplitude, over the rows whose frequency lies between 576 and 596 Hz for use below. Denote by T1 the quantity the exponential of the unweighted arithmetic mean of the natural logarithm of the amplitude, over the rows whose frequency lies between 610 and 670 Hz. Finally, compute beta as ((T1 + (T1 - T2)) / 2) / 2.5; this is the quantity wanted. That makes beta 0.63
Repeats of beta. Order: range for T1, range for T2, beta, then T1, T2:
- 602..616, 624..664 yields 0.79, 3.91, 3.89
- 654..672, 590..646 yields 0.65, 3.60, 3.96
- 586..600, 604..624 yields 0.91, 4.23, 3.92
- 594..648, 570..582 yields 0.62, 3.94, 4.79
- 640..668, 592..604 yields 0.72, 3.79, 4.01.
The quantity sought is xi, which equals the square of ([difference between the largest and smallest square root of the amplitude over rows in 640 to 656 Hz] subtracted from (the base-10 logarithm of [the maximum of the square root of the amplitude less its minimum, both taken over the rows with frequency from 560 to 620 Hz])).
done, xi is 0.4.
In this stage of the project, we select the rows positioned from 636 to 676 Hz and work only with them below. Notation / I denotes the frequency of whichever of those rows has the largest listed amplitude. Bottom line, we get 643.0 Hz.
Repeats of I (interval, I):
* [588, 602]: 589.0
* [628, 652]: 643.0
